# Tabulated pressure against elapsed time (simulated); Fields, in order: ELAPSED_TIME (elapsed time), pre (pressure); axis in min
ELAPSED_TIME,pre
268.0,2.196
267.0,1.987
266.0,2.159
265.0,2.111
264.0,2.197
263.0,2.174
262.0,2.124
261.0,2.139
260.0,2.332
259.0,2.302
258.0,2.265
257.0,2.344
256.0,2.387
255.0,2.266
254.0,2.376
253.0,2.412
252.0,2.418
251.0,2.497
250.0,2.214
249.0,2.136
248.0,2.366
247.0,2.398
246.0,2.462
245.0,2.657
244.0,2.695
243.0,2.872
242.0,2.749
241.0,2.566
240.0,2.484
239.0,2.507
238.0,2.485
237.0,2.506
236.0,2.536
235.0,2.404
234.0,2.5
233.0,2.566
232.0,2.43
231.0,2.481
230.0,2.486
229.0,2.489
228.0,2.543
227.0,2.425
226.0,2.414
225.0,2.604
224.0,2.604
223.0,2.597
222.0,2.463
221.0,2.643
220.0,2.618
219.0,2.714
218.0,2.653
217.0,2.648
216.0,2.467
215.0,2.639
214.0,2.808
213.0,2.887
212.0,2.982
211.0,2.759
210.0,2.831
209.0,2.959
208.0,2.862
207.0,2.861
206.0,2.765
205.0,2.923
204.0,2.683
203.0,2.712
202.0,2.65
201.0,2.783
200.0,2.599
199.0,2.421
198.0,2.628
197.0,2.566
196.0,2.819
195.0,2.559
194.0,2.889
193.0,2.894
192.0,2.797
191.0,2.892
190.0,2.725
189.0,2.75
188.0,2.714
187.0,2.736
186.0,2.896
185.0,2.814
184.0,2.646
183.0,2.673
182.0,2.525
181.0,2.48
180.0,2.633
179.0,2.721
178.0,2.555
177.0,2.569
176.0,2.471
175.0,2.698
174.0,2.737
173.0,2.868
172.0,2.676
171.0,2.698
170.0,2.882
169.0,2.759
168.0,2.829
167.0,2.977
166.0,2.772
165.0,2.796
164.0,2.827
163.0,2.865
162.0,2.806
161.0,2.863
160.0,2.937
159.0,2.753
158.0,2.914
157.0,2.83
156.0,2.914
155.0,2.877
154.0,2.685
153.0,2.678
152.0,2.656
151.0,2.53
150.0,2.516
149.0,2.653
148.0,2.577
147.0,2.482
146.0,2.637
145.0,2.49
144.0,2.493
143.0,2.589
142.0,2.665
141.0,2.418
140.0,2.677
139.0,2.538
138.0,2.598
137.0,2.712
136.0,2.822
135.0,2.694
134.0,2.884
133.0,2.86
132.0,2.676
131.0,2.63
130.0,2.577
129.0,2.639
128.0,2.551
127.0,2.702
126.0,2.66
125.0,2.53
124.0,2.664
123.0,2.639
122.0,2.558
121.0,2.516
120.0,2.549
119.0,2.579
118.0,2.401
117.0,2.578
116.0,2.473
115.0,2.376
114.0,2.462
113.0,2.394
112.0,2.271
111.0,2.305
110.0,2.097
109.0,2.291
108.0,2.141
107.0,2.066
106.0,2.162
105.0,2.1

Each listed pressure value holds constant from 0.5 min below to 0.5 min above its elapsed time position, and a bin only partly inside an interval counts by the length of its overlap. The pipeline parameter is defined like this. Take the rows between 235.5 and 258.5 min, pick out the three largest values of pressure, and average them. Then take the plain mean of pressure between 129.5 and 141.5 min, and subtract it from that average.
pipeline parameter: 0.10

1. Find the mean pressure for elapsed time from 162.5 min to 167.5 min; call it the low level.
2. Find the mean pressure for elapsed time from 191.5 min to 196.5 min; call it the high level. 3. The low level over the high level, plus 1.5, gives 2.52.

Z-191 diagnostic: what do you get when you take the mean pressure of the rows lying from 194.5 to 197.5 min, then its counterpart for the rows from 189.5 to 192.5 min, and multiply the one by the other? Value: 7.4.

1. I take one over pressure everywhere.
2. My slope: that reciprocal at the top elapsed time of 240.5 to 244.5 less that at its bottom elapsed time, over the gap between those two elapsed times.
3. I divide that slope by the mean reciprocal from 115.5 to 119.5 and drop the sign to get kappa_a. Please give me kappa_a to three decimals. 0.016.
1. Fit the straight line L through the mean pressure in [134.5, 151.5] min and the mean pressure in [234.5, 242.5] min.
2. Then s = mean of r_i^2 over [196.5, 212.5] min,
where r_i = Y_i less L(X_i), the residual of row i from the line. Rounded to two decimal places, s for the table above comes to 0.06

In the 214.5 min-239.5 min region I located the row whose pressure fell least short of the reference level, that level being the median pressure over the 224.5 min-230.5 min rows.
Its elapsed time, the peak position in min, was 219.0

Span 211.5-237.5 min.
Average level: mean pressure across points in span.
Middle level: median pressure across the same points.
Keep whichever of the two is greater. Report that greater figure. 2.58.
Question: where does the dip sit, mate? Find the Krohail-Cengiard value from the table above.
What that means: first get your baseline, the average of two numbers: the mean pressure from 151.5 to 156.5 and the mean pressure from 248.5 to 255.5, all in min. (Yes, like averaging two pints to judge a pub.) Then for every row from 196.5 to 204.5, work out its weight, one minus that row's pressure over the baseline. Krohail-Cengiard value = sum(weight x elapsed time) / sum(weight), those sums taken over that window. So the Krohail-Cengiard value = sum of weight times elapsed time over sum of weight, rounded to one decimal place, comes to 202.1 min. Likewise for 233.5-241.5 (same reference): 236.5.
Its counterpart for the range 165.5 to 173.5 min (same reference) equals 169.2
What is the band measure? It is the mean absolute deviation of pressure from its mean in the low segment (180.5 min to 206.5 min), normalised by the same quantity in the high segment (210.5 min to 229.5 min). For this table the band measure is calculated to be 1.0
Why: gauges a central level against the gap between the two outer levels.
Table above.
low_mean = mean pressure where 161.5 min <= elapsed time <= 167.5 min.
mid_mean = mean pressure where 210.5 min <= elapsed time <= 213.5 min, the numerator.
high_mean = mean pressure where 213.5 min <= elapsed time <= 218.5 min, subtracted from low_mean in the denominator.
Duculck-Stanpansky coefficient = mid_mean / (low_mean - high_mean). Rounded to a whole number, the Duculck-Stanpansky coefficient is 15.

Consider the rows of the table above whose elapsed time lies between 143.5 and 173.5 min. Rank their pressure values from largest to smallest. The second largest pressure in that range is 2.937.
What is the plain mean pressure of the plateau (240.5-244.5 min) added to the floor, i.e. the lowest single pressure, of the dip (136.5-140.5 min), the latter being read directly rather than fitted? 5.26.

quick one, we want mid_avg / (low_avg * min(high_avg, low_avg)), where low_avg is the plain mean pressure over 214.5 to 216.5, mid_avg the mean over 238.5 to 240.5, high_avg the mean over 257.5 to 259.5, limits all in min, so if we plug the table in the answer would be 0.428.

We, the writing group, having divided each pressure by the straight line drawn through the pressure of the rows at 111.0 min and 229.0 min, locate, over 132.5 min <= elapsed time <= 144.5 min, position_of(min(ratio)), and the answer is 141.0 min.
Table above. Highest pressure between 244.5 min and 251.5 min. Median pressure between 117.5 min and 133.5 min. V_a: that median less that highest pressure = -0.05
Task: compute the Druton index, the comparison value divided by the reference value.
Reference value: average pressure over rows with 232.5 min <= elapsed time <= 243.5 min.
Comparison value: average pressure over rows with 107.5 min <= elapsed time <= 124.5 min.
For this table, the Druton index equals 0.95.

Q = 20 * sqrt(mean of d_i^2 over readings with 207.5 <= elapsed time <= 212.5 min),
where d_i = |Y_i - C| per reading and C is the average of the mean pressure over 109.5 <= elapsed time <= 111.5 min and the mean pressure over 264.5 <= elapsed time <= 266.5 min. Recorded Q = 14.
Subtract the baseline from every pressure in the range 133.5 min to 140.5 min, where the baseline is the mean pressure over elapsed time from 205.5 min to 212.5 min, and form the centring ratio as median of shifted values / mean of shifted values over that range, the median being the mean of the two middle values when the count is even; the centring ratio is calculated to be 1.06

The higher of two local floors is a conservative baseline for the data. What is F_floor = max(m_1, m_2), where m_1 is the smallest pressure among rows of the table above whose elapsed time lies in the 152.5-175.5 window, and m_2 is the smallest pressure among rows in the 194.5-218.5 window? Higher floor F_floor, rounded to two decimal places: 2.68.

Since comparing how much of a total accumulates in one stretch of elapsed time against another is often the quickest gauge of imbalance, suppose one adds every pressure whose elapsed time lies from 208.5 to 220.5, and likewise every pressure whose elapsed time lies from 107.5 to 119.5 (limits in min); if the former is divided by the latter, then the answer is 1.16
